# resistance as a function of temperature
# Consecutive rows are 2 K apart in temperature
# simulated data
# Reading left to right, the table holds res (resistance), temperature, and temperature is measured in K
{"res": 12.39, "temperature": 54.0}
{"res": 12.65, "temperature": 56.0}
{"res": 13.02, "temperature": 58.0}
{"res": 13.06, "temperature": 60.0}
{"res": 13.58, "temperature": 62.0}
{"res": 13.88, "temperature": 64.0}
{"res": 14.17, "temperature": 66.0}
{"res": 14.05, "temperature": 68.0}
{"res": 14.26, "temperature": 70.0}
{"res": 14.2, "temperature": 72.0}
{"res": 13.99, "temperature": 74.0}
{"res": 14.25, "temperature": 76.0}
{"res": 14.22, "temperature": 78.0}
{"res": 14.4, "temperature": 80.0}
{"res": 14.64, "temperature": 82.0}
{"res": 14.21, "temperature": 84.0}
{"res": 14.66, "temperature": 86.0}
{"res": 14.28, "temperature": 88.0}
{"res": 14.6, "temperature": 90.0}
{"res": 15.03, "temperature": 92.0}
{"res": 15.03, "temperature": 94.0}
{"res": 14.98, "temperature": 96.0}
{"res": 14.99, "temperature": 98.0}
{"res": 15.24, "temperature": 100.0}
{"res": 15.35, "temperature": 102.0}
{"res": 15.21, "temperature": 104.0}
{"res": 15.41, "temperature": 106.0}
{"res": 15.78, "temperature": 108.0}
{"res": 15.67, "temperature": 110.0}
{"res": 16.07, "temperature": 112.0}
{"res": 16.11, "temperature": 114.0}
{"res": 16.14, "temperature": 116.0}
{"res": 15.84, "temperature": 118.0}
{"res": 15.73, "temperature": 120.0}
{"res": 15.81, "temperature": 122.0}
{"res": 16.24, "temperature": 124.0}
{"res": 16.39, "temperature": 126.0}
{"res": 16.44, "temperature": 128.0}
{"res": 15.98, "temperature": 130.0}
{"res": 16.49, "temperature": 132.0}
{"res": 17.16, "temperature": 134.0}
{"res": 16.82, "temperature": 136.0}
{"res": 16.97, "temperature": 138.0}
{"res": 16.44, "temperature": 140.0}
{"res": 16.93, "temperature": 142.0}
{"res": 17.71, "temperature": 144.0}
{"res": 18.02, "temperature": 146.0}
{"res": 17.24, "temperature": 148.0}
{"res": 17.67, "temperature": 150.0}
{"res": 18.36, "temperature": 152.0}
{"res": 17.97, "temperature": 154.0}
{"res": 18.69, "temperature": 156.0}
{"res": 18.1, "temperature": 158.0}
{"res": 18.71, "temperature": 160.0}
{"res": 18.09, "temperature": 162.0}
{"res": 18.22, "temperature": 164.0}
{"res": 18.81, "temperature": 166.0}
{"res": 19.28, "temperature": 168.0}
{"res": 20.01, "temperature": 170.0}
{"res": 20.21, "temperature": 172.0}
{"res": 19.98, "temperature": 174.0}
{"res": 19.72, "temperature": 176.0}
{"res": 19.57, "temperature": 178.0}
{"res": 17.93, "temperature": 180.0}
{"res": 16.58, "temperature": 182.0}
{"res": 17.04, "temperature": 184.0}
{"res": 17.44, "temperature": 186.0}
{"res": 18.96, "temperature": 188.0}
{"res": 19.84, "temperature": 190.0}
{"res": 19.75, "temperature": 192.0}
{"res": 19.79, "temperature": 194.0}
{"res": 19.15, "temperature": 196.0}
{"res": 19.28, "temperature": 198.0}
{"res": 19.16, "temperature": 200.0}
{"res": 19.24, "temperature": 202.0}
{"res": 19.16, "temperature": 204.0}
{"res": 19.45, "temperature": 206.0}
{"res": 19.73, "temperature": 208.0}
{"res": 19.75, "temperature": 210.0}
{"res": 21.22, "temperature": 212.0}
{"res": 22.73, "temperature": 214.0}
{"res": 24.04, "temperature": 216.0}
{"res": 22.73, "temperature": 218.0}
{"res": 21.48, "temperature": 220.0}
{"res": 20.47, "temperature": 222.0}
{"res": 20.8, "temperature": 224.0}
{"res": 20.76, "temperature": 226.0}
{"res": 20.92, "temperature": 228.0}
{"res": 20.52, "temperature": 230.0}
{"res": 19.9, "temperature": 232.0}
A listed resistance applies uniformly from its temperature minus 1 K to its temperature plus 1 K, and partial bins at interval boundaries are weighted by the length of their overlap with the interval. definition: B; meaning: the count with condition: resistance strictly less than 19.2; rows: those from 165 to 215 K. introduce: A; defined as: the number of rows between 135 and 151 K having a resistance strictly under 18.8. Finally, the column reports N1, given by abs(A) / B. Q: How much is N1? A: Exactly 0.89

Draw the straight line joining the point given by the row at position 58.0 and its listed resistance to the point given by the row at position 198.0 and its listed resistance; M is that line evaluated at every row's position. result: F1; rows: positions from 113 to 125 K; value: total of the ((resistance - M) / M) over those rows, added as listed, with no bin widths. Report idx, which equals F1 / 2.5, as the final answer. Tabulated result 0.04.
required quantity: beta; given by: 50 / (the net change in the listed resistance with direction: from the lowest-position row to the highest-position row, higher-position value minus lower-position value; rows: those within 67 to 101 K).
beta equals 42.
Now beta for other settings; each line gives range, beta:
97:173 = 10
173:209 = -200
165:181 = -57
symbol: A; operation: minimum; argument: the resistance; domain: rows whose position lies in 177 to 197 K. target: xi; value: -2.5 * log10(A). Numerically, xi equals -3.05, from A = 16.58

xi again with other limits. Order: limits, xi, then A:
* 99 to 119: -2.96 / 15.21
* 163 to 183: -3.05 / 16.58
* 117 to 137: -2.99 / 15.73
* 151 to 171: -3.14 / 17.97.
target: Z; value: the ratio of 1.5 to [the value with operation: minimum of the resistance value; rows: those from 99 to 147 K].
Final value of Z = 0.099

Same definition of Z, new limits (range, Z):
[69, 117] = 0.107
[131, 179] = 0.091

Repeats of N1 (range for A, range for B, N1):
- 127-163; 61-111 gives 0.72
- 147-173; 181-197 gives 1.80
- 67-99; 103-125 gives 1.45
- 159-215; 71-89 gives 0.78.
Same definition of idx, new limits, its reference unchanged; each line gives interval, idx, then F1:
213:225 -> 0.22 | 0.54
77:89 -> 0.05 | 0.11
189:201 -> 0.04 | 0.11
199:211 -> -0.02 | -0.05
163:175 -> 0.19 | 0.48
